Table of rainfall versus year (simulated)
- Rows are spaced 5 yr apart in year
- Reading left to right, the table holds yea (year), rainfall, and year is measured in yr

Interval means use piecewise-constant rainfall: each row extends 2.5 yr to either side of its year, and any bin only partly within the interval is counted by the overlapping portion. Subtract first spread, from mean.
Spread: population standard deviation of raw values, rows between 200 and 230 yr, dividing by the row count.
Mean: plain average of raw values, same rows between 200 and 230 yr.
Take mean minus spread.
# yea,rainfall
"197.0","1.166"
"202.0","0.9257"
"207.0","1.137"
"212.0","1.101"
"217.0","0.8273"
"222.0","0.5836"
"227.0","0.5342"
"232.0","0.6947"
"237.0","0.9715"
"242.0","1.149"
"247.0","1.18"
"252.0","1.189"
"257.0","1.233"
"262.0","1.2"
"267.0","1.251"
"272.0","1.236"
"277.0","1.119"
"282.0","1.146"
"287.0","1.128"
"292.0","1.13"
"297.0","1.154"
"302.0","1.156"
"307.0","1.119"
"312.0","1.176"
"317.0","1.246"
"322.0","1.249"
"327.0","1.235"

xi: 0.62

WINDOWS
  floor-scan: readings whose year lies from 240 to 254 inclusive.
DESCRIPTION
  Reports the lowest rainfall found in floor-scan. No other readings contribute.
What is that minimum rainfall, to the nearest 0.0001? 1.1490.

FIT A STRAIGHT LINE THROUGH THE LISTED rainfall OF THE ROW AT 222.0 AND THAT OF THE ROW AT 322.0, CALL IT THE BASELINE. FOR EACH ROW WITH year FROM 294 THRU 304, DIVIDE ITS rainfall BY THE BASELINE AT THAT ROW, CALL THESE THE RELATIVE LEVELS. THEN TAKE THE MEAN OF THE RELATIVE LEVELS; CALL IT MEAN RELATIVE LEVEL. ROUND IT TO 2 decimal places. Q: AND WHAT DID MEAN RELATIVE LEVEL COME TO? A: 1.05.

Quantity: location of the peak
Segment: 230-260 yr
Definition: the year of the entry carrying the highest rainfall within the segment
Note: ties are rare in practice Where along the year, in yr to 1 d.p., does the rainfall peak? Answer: 257.0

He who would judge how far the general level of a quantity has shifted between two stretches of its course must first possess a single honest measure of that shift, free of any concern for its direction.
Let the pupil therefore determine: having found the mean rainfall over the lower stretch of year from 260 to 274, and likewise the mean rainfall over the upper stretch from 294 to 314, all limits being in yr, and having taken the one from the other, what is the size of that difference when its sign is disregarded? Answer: 0.08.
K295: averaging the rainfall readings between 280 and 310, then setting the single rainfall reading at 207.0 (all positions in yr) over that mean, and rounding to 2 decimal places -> 1.00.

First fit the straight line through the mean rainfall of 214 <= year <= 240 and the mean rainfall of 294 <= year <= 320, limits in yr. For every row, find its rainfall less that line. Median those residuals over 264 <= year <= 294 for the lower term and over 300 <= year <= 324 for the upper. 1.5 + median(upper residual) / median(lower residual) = 1.5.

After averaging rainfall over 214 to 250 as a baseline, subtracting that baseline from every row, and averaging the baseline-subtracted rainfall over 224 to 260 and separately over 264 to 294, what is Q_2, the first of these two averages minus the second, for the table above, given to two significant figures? -0.18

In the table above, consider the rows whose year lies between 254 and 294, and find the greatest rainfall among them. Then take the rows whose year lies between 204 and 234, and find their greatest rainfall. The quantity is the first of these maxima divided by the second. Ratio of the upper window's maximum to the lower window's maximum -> 1.10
